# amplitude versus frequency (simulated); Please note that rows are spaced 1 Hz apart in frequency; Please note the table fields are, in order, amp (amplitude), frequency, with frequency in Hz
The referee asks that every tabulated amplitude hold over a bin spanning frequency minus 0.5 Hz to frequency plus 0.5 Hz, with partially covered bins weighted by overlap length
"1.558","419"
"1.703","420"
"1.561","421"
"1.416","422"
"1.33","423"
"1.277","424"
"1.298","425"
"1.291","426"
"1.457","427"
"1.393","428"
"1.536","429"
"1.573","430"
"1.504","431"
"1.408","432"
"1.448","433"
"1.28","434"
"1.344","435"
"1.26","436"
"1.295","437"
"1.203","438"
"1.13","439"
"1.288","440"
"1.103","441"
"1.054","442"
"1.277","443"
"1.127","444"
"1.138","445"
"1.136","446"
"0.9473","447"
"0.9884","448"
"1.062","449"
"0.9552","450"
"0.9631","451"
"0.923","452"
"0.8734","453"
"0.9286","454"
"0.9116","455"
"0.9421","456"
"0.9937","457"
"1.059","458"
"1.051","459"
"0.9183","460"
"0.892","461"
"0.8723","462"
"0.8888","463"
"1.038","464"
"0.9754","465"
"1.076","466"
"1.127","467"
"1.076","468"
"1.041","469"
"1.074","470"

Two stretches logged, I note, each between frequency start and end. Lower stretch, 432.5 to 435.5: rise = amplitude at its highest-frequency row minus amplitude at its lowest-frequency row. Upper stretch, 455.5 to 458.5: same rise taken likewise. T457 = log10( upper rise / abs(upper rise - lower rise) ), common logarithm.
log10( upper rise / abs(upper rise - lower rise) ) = -0.28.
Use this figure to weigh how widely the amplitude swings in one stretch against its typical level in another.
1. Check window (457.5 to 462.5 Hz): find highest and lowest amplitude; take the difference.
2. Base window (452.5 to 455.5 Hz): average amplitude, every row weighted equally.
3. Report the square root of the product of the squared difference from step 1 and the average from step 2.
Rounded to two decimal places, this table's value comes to 0.18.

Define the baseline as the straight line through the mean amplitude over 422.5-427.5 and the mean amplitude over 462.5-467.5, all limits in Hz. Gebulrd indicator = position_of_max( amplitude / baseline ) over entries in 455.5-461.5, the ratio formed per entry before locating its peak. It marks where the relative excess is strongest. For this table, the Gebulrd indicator 458 Hz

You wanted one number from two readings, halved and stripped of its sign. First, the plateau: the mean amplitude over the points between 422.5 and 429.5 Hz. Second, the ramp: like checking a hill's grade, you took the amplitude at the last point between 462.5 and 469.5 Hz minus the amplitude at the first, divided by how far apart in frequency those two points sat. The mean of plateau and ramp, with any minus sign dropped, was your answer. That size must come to 0.70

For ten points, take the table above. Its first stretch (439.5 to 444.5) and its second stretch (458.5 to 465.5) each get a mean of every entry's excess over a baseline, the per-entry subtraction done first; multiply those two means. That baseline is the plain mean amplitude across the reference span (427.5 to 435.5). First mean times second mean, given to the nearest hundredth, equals 0.13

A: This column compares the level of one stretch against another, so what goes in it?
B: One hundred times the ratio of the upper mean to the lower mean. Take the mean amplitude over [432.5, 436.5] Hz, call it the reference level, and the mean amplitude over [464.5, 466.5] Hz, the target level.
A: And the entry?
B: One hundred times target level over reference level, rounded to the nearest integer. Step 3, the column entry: 77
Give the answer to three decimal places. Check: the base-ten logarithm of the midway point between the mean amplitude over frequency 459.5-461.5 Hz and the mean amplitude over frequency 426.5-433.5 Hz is 0.075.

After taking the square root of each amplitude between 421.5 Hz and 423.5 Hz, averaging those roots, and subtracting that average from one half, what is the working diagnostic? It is -0.67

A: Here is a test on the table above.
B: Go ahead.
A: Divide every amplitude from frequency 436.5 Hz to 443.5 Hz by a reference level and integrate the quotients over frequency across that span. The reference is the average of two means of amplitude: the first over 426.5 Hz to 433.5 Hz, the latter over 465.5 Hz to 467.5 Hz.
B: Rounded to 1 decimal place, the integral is 6.5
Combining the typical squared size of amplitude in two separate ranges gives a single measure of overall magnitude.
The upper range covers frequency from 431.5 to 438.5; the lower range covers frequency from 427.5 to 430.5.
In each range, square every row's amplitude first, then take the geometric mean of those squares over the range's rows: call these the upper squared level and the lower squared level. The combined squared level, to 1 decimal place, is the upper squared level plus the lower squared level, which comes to 4.0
